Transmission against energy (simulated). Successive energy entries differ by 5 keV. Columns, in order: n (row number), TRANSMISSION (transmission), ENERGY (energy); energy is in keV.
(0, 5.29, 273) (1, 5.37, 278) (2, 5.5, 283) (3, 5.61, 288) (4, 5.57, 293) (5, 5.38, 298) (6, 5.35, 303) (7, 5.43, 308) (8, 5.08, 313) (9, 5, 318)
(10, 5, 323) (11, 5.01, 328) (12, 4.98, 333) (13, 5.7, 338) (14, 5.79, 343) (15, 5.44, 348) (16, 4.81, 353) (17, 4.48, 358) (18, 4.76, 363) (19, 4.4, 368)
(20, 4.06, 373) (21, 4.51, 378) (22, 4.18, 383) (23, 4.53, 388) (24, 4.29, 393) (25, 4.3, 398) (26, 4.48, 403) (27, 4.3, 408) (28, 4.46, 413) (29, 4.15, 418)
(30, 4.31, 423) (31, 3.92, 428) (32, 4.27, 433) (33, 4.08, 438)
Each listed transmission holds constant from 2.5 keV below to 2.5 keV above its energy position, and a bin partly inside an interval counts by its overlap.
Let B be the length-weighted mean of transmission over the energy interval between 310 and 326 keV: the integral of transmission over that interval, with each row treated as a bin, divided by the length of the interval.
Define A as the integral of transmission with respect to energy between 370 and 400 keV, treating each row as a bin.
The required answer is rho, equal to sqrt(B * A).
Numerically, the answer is 25.5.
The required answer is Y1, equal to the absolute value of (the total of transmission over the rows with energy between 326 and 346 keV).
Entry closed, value 21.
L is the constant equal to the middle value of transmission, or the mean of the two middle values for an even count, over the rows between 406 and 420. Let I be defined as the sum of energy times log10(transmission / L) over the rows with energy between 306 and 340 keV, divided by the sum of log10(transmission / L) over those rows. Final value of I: 323.4 keV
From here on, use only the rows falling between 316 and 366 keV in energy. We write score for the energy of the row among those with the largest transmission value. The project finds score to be 343 keV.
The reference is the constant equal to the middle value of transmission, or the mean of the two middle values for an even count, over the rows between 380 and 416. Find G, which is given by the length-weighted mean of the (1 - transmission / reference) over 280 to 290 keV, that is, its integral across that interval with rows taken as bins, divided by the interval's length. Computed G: -0.29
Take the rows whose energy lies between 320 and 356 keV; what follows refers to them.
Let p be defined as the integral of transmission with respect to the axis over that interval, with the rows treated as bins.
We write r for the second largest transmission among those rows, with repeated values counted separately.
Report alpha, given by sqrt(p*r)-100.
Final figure -67.2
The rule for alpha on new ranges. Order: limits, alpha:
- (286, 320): -68.2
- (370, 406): -73.5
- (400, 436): -73.8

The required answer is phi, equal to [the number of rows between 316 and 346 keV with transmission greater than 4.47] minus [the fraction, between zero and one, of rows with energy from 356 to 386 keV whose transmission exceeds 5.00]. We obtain 6.0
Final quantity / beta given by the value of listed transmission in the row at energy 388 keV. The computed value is 4.53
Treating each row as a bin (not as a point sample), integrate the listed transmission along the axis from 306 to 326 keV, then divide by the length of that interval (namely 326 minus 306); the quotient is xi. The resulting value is 5.1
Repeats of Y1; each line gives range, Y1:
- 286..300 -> 17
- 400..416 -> 13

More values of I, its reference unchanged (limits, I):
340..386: 348.6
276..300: 288.1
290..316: 302.2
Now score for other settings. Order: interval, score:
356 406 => 363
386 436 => 388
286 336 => 288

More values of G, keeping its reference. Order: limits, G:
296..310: -0.25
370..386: 0.01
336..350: -0.31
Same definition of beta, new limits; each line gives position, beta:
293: 5.57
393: 4.29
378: 4.51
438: 4.08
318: 5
